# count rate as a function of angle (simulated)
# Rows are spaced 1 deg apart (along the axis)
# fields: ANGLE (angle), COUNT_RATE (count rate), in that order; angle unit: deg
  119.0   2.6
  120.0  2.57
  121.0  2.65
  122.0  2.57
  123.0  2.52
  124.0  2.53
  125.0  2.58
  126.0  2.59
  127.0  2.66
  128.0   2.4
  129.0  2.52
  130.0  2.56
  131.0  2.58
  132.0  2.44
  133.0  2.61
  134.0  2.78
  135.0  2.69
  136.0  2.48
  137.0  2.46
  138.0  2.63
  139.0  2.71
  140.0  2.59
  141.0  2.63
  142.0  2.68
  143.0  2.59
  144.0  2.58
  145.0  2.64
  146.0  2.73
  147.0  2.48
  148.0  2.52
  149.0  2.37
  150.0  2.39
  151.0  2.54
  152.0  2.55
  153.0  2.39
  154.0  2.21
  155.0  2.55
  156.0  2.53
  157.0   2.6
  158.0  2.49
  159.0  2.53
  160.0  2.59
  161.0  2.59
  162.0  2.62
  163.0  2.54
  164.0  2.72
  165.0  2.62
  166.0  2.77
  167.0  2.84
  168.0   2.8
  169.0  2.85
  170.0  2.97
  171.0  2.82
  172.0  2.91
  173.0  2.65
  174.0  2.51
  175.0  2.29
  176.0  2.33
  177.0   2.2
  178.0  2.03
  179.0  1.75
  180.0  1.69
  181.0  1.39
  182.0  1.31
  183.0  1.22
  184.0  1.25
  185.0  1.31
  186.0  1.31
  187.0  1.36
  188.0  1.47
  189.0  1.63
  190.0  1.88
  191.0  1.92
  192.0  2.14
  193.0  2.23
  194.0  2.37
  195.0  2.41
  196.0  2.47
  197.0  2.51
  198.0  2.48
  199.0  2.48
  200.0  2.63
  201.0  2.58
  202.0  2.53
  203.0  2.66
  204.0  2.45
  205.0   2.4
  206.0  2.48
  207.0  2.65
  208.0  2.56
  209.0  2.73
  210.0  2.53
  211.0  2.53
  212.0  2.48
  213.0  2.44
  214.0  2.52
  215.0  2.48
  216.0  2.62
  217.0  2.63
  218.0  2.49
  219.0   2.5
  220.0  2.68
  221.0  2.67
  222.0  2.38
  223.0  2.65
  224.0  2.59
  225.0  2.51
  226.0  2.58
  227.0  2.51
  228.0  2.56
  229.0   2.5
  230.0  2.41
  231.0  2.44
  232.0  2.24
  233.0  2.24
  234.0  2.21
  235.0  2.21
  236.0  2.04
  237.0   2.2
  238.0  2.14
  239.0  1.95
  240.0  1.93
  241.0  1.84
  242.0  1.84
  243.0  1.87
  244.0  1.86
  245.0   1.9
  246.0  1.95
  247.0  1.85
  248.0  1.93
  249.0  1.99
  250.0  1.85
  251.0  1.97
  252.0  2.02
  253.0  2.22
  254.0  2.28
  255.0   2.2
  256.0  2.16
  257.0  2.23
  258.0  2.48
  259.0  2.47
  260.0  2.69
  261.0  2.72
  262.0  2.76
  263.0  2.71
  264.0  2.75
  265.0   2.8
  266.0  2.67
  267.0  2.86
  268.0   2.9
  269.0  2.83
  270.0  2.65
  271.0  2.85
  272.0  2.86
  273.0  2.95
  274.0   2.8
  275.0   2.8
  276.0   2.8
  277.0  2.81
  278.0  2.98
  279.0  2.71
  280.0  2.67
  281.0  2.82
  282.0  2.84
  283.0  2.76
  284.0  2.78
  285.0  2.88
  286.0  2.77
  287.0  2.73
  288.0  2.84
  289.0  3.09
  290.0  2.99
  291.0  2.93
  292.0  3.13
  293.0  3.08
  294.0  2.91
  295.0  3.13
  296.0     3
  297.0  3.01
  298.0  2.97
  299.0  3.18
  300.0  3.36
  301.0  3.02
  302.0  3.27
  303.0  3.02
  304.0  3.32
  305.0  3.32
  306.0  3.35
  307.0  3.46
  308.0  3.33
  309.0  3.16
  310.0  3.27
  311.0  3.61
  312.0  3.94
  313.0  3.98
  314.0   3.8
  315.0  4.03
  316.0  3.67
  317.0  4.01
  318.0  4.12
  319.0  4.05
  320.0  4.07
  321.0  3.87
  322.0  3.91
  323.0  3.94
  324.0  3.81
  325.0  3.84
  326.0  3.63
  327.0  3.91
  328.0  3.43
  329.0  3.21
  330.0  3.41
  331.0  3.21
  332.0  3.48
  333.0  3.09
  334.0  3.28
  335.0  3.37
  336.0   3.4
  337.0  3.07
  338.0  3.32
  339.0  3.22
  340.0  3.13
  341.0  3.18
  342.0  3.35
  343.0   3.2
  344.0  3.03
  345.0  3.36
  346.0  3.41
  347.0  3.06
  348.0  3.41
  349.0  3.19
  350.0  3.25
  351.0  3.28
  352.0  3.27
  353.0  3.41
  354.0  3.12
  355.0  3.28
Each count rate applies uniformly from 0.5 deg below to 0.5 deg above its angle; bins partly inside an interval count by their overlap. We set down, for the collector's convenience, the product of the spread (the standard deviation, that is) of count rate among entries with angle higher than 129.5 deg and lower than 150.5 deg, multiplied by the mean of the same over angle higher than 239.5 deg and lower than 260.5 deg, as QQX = 0.23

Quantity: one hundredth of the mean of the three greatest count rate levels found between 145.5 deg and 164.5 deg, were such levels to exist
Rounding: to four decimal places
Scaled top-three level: 0.0269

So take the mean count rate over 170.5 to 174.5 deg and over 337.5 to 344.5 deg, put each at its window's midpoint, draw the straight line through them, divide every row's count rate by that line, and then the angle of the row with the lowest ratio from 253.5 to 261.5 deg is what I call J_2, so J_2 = 256.0 deg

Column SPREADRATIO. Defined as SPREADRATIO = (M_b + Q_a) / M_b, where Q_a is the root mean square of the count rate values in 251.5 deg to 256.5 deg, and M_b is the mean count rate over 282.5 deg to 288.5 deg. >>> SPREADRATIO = 1.8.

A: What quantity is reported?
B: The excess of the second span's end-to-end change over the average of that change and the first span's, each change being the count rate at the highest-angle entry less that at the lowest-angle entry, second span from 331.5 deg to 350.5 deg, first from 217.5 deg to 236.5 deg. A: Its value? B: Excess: 0.11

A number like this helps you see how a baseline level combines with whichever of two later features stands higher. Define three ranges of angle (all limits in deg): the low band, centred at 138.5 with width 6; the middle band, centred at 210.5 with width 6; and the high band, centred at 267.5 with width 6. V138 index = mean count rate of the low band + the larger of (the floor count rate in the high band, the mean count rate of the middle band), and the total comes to 5.23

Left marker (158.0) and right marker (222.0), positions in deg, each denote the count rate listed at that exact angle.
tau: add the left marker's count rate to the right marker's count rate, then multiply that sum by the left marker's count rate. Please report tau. 12.1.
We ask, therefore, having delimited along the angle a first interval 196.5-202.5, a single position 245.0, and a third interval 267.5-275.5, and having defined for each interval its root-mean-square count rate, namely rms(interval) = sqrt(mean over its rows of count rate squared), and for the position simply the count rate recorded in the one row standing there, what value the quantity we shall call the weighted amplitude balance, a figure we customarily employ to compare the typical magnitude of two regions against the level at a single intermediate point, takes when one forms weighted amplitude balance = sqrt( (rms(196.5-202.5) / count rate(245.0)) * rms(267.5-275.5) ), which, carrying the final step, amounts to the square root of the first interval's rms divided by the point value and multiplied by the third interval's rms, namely 1.94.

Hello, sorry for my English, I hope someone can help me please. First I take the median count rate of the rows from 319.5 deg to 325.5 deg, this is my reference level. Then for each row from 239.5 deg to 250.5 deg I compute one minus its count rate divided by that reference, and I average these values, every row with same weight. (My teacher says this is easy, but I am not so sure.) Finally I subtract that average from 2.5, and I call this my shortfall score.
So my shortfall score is 1.99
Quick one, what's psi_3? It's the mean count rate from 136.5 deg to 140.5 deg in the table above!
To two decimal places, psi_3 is 2.60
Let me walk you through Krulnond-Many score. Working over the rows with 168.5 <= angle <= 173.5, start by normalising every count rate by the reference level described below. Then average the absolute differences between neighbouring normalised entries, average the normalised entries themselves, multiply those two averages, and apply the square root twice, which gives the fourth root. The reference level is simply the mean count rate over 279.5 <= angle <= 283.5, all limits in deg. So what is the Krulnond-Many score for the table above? 0.489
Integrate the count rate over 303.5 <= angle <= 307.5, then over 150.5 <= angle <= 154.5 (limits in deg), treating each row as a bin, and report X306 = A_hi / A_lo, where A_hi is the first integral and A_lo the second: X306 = 1.4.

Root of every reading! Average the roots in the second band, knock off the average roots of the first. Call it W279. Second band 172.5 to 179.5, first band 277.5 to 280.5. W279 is -0.17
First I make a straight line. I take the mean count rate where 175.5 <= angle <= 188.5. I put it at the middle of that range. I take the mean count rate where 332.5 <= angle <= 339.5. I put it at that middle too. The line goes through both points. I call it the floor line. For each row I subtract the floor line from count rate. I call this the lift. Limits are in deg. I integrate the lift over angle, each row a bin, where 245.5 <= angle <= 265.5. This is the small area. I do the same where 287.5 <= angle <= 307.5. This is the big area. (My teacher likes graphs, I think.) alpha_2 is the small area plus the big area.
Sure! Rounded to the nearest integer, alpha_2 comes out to 4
